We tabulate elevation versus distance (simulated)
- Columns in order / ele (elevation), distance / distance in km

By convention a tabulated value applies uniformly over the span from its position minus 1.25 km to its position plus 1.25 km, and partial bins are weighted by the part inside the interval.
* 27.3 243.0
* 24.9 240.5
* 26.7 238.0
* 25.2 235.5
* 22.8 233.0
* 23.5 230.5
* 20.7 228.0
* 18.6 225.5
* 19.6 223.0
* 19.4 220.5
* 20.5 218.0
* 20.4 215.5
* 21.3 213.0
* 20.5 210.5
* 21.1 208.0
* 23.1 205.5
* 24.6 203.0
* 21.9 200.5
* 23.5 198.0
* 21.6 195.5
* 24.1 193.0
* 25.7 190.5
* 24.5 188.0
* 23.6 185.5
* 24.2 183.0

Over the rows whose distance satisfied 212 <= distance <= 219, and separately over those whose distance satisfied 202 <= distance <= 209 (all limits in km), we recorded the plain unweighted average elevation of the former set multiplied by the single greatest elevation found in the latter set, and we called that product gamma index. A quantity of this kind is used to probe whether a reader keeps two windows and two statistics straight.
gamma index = 510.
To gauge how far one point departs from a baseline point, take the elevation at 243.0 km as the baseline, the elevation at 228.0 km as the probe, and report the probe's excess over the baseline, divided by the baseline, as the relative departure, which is -0.24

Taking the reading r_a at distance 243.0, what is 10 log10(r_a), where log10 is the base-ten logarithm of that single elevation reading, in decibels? 14.4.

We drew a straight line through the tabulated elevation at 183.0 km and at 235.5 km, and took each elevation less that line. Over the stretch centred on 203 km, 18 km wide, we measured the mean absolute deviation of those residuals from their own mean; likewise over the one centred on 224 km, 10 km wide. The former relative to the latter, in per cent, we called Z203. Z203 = 221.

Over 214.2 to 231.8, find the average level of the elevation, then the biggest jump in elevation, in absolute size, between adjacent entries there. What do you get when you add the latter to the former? 23.2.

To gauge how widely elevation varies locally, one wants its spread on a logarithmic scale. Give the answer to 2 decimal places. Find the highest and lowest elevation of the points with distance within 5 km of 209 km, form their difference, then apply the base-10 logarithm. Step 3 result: 0.41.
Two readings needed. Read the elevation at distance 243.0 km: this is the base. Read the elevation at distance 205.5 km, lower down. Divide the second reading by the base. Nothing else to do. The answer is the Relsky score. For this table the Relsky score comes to 0.85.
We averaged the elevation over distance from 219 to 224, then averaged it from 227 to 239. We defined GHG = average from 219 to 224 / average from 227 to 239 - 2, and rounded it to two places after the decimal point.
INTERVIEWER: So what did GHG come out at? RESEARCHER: -1.18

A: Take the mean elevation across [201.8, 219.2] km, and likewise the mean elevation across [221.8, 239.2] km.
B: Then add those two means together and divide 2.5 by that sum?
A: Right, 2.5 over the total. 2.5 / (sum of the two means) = 0.0567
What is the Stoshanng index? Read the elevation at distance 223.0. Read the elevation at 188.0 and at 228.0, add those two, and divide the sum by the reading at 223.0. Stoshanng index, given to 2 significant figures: 2.3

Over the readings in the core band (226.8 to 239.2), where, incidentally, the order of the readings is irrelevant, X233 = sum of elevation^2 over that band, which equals 2849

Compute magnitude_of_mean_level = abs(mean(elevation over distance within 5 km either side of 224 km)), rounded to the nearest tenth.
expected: 19.6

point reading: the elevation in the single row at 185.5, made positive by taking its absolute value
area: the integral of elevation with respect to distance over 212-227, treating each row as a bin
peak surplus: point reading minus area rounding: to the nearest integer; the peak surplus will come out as -276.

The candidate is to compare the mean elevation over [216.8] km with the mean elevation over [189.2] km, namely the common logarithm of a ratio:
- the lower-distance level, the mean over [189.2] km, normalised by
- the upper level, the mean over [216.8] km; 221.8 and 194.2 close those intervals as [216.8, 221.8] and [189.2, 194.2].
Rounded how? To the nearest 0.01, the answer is 0.10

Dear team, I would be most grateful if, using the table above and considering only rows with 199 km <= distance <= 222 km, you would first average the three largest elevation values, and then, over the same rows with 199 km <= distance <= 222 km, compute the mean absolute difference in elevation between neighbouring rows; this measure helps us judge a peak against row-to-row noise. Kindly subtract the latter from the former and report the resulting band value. 22.0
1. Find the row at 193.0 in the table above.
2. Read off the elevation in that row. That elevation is 24.1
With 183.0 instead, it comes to 24.2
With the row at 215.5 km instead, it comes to 20.4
